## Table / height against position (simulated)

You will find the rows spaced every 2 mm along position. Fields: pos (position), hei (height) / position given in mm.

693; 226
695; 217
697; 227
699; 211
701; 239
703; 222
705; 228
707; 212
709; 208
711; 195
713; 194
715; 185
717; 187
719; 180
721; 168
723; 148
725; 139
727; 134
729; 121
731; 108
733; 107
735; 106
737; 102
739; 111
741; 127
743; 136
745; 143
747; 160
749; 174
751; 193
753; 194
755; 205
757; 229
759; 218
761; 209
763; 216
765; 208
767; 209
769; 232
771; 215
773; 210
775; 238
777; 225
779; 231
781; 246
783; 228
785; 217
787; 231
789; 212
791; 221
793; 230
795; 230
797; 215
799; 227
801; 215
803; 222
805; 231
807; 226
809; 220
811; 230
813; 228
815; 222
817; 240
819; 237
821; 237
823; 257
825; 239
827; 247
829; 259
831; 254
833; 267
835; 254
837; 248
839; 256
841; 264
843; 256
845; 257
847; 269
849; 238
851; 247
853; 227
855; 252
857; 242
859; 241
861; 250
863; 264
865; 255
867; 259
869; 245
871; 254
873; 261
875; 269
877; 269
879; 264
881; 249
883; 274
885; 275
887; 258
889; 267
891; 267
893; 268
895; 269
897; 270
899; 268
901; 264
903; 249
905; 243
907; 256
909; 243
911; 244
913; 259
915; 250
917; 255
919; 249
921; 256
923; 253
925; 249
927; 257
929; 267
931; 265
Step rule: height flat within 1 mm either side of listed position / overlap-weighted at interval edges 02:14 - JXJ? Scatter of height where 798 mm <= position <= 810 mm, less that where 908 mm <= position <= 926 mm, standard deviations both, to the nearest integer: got 0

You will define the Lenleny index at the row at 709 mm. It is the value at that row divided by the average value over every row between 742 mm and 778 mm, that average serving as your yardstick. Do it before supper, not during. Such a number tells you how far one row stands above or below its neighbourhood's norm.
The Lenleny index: 1.04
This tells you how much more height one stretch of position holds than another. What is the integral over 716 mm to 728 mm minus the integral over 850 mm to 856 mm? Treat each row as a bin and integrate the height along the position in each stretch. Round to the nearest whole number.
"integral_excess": 460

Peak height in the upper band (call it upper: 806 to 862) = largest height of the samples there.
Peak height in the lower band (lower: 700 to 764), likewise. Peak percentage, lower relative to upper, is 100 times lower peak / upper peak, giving 89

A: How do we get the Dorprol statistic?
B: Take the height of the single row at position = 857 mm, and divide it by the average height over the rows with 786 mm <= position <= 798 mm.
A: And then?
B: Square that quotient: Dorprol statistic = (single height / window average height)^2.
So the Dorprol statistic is 1.18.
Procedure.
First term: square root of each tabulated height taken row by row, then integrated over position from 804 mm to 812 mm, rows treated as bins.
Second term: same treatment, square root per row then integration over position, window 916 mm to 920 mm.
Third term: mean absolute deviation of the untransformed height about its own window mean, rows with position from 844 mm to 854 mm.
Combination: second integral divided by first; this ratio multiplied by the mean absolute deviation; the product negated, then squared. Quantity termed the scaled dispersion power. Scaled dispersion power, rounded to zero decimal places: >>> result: 42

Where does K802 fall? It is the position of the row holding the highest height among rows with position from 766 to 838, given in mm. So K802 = 833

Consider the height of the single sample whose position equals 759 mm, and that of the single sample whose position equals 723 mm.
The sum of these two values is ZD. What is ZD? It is 366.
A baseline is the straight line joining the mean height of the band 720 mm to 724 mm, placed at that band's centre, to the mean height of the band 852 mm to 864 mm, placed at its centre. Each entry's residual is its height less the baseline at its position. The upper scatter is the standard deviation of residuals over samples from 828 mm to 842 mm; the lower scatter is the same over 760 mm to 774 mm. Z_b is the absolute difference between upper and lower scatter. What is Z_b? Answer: 1.2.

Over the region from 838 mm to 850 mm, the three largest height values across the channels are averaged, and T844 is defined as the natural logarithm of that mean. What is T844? 5.57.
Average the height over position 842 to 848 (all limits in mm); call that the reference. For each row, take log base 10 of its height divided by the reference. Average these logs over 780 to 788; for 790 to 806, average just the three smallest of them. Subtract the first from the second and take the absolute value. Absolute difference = 0.026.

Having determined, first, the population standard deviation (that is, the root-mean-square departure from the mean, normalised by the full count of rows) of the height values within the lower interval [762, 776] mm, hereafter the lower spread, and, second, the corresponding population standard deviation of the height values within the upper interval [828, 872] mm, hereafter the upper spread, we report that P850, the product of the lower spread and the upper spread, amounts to 108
